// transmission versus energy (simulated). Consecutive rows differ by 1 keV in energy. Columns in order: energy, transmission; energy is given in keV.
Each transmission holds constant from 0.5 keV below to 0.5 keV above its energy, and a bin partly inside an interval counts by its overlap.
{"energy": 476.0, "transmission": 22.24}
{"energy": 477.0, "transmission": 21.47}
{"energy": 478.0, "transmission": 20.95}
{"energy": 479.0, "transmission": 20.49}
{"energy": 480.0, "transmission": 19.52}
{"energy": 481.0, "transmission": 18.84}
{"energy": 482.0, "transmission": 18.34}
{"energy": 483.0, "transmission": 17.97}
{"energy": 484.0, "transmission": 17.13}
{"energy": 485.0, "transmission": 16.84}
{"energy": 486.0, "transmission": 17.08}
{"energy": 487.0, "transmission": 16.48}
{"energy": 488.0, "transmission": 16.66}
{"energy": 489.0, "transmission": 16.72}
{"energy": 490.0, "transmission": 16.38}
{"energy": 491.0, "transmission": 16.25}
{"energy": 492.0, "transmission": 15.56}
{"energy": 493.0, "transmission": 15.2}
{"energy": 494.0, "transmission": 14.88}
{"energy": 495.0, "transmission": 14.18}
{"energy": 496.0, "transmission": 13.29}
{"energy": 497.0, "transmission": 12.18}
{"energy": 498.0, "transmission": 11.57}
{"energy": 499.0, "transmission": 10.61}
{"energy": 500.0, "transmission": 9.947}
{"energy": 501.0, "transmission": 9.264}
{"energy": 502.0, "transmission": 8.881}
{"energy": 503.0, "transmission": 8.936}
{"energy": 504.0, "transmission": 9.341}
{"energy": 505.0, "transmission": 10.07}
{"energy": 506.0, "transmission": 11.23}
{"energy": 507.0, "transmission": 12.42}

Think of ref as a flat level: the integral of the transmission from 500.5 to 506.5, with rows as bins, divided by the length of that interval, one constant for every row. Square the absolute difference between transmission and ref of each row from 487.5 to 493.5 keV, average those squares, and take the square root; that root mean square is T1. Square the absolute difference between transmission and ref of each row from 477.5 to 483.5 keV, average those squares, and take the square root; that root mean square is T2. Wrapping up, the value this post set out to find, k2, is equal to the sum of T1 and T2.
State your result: 16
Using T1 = 6.5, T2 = 10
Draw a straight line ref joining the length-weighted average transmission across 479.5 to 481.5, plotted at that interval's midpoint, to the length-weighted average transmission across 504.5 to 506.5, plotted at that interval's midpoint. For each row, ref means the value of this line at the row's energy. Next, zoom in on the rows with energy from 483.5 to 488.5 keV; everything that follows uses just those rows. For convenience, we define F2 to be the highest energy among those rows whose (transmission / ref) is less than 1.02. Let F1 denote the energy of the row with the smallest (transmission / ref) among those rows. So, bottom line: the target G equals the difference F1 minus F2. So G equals -4 keV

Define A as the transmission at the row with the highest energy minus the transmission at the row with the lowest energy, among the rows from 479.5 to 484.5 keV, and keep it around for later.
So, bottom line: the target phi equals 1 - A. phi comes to 3.4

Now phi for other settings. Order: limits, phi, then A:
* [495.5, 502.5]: 5.4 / -4.4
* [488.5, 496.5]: 4.4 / -3.4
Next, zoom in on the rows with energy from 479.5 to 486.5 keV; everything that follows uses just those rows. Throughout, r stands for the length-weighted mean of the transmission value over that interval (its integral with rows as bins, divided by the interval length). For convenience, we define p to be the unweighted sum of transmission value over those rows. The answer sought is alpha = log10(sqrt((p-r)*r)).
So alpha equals 1.64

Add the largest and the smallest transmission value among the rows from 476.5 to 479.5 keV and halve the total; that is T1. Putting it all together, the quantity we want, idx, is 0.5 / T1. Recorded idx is 0.024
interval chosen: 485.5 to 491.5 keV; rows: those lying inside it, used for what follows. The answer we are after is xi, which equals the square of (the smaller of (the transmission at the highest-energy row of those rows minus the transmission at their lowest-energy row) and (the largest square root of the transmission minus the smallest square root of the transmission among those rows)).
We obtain 0.7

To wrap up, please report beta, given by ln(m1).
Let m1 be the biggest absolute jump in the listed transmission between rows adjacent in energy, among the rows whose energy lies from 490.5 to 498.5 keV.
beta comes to 0.1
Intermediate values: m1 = 1.1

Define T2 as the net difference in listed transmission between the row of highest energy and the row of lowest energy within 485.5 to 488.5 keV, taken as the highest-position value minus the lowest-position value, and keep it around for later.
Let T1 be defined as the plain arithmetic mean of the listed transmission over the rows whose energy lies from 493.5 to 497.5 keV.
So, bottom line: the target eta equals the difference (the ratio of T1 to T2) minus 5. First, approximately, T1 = 14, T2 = -0.4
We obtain -37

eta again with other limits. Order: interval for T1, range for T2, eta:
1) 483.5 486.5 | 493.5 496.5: -16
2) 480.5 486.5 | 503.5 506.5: 4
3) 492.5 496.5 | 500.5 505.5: 13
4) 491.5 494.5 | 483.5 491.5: -22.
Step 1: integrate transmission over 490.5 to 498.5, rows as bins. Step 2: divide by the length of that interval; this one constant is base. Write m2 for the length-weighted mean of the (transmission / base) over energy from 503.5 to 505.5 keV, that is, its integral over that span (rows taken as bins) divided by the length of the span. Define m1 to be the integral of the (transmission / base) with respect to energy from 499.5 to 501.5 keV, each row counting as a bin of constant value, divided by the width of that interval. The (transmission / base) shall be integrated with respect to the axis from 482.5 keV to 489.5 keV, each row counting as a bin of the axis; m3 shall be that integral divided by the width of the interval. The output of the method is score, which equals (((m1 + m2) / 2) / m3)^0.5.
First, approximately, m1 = 0.68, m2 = 0.69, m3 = 1.20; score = 0.75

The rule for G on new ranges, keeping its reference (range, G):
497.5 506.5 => -3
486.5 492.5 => -5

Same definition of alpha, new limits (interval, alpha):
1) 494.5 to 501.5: 1.45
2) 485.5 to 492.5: 1.61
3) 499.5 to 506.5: 1.37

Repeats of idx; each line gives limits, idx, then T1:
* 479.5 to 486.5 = 0.028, 18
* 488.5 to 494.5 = 0.032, 16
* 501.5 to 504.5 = 0.055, 9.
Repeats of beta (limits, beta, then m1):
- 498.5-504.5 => -0.4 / 0.7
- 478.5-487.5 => 0.0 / 1.0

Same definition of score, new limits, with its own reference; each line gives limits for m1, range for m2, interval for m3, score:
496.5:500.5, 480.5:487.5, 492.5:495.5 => 0.98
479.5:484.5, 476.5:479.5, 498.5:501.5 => 1.41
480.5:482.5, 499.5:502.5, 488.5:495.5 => 0.95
